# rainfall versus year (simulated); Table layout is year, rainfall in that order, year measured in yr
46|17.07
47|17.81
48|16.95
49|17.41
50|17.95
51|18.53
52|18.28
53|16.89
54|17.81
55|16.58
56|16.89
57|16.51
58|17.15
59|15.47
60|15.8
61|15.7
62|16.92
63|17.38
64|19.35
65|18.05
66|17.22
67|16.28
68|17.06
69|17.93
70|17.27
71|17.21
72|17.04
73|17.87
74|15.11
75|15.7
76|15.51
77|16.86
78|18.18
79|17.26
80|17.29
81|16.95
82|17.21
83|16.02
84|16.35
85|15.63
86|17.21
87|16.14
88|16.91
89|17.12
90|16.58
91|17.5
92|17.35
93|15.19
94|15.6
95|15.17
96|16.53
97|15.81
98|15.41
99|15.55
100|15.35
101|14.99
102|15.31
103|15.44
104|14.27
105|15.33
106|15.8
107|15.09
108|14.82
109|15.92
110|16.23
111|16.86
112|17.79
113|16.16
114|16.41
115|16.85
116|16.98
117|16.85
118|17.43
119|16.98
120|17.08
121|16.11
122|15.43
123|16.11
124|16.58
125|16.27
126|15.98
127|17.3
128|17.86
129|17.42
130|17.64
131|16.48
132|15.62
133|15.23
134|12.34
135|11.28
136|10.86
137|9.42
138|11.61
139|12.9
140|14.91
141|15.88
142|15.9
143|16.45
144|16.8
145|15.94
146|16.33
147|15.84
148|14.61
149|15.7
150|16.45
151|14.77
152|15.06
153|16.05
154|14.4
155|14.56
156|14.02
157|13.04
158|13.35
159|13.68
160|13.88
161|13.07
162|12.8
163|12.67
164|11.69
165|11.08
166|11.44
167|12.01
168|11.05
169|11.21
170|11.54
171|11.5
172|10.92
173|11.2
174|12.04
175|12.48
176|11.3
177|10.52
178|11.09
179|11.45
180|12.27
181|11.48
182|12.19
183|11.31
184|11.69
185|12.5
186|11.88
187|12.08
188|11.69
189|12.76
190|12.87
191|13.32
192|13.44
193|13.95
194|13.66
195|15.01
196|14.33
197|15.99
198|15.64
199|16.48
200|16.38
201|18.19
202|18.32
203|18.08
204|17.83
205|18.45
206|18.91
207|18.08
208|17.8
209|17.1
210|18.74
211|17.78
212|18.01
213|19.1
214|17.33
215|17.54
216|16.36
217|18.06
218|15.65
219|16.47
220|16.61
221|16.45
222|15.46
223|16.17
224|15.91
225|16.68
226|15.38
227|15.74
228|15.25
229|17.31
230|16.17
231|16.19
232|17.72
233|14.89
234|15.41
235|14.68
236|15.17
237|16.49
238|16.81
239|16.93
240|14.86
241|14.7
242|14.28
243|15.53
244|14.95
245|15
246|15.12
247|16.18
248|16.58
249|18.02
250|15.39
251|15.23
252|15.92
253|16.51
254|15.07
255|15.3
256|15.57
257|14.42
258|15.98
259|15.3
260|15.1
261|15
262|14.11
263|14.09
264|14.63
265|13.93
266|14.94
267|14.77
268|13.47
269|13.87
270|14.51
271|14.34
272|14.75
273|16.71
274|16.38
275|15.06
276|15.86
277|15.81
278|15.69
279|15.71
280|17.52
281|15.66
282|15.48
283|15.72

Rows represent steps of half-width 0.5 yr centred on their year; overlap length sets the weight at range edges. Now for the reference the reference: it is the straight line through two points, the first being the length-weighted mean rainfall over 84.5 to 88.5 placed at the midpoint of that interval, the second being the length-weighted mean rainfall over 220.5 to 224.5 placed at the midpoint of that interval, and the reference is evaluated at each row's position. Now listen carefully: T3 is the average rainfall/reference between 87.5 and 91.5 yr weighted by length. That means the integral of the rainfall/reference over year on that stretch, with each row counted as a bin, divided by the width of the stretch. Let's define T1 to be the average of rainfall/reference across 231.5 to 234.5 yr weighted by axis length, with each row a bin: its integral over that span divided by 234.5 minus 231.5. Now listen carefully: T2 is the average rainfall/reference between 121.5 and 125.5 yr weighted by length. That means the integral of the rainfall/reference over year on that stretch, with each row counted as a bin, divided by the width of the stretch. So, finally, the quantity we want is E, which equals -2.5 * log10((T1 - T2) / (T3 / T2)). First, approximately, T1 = 1.00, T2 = 0.98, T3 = 1.03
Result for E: 4.4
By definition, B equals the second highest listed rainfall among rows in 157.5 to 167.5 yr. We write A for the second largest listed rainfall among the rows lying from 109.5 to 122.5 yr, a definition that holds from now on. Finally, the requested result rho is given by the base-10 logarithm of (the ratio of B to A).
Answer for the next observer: -0.11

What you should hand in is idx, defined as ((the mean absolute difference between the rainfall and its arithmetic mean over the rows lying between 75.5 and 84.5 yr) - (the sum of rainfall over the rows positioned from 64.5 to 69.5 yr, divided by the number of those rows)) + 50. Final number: 33.3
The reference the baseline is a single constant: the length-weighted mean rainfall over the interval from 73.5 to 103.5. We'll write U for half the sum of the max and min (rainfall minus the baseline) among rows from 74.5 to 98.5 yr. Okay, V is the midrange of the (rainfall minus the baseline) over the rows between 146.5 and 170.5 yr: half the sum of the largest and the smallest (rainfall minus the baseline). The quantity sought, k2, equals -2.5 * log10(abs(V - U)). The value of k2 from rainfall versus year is -1.2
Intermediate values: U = 0.4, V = -2.5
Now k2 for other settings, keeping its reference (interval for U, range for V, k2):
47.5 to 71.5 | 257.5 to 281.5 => -0.7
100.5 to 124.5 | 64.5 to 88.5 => 0.5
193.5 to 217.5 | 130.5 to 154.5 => -1.3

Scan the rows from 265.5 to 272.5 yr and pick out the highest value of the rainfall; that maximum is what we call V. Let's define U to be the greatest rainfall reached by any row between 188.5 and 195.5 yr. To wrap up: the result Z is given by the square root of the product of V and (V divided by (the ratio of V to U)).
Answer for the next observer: 15.0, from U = 15.01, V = 14.94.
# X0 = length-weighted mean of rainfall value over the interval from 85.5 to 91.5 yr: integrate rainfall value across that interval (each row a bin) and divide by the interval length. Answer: 16.9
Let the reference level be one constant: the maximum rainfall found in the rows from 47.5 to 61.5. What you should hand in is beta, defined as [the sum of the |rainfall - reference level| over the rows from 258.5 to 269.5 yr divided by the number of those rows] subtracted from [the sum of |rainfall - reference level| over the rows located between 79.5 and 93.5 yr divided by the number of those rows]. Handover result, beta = -2.2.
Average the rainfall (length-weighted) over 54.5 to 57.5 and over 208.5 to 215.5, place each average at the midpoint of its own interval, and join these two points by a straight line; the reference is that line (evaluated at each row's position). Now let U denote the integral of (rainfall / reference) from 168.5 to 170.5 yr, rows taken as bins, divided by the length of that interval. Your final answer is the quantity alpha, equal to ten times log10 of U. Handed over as -1.9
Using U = 0.6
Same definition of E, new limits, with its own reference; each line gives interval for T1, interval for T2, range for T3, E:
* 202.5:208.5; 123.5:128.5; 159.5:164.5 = 2.2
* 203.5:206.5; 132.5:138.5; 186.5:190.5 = 1.0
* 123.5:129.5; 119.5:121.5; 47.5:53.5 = 4.3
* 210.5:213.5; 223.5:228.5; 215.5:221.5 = 2.1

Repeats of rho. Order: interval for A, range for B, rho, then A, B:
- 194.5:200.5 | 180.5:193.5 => -0.09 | 16.38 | 13.44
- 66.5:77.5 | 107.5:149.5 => 0.00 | 17.87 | 17.79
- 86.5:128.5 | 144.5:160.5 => -0.04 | 17.79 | 16.33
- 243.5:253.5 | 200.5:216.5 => 0.06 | 16.58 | 18.91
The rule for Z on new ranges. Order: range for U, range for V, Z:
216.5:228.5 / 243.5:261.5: 18.0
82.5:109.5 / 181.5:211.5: 18.2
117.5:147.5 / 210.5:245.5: 18.5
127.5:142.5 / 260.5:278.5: 17.3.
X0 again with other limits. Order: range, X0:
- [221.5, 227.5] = 15.9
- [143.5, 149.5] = 15.9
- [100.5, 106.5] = 15.2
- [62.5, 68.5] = 17.6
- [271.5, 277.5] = 15.8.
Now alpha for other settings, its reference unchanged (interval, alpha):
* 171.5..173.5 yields -2.0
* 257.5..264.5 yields -0.9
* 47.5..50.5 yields 0.2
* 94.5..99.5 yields -0.3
